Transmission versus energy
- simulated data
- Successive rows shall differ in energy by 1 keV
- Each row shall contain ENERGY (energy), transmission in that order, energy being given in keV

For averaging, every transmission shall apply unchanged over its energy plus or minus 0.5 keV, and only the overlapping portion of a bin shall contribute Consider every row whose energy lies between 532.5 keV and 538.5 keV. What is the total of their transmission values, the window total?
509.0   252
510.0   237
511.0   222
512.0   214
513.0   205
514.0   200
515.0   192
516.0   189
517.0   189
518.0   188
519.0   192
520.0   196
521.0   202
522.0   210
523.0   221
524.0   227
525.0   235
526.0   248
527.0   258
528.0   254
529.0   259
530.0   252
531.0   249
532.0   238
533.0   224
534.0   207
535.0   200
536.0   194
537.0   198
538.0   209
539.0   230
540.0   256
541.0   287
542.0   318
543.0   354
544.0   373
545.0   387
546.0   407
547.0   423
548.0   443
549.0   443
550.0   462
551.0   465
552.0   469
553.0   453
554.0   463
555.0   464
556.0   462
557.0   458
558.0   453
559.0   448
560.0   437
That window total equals 1232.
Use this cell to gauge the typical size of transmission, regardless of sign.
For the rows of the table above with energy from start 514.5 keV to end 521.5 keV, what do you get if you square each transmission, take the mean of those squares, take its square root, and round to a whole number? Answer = 193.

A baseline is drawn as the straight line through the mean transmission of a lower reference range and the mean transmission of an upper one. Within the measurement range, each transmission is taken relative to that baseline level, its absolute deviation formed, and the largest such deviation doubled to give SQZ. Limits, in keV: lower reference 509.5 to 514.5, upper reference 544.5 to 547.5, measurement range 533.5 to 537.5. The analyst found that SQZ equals 315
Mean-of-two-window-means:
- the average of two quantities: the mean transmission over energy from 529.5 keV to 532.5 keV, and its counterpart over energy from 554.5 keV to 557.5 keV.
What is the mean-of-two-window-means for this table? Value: 354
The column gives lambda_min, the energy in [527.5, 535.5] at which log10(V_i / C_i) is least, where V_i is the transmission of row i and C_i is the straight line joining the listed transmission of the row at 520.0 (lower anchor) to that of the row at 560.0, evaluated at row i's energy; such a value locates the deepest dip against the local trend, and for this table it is 535.0 keV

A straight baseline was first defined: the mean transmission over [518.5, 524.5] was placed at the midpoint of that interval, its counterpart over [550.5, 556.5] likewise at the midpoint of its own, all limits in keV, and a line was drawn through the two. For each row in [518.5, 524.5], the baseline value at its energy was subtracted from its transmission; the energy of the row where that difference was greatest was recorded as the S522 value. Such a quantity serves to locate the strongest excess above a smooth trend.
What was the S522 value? 519.0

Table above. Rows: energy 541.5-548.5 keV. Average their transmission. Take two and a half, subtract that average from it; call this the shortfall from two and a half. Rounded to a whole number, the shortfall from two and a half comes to -384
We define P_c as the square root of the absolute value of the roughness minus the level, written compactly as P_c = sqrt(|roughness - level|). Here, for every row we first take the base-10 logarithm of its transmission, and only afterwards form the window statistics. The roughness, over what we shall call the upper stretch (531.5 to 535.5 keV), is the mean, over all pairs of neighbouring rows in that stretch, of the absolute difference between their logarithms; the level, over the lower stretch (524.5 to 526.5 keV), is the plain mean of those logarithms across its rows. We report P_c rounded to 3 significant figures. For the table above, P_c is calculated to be 1.54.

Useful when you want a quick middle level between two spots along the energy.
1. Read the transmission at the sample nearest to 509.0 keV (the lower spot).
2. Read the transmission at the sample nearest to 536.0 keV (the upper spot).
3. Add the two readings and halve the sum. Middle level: 223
